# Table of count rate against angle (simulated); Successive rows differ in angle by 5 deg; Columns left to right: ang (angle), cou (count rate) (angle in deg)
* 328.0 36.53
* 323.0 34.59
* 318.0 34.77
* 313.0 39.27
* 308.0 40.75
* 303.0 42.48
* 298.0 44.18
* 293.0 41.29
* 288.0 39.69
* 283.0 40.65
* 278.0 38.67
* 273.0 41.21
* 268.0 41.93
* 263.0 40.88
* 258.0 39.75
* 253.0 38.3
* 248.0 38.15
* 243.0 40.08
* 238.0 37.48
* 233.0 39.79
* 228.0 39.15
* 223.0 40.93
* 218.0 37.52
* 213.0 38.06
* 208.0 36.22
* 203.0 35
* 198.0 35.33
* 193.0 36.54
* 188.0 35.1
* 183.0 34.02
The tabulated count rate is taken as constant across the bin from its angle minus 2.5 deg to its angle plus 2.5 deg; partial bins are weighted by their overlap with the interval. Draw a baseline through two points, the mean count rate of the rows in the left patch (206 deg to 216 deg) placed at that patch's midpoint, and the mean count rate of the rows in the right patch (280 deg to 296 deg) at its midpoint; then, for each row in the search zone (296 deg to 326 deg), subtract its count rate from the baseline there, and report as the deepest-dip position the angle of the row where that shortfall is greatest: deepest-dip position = 323.0 deg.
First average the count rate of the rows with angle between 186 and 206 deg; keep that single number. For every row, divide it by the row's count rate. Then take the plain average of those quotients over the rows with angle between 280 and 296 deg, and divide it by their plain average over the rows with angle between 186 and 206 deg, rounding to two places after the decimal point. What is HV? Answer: 0.88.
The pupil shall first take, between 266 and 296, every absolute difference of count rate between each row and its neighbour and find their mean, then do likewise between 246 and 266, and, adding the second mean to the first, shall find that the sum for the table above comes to 2.5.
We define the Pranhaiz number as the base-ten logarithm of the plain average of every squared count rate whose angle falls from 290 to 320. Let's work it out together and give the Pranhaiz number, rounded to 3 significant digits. 3.22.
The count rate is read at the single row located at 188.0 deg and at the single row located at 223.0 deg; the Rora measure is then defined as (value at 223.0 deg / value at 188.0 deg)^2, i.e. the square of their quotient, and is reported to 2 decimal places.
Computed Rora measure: 1.36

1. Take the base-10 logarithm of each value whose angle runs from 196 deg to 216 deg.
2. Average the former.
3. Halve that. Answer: 0.779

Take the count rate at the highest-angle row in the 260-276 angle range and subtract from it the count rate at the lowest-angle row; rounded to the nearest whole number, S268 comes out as 0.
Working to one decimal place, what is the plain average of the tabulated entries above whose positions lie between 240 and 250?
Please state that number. 39.1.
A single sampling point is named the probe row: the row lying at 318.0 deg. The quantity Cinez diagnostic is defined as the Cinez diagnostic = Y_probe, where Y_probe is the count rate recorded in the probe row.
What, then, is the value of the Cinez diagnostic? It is 34.77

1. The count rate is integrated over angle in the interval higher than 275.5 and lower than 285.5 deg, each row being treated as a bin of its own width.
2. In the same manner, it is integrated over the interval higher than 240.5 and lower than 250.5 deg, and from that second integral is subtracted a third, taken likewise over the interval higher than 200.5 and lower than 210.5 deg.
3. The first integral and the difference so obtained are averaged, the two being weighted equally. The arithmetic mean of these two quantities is 216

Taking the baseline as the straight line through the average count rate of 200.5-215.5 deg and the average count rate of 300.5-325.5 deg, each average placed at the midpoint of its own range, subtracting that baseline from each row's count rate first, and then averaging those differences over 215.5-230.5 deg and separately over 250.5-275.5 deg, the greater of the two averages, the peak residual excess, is 3.0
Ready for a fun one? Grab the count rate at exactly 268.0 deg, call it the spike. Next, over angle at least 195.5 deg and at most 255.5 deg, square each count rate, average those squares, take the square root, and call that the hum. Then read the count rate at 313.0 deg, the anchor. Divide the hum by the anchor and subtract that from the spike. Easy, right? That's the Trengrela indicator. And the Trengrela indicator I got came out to 41.0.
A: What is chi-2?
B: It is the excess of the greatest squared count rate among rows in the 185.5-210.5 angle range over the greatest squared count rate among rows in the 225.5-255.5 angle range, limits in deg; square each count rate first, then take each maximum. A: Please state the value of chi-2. -271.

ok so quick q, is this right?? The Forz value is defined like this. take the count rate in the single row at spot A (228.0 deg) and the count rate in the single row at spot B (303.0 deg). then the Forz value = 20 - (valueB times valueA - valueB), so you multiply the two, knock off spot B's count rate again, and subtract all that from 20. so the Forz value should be -1601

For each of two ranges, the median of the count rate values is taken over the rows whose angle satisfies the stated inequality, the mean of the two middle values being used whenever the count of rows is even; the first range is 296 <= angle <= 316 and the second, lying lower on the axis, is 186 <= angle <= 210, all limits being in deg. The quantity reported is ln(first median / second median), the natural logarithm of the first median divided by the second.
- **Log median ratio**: 0.16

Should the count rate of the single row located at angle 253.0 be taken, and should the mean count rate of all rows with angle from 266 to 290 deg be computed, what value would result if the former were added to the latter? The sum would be 78.7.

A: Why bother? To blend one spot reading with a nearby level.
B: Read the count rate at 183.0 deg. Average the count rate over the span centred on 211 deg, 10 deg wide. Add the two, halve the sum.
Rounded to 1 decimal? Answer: 35.6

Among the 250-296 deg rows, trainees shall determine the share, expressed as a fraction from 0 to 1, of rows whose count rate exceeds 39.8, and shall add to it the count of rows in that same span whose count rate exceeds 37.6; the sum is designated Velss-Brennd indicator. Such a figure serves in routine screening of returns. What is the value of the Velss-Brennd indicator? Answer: 10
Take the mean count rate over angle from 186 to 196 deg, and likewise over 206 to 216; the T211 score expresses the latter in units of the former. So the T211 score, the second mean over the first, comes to 1.04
